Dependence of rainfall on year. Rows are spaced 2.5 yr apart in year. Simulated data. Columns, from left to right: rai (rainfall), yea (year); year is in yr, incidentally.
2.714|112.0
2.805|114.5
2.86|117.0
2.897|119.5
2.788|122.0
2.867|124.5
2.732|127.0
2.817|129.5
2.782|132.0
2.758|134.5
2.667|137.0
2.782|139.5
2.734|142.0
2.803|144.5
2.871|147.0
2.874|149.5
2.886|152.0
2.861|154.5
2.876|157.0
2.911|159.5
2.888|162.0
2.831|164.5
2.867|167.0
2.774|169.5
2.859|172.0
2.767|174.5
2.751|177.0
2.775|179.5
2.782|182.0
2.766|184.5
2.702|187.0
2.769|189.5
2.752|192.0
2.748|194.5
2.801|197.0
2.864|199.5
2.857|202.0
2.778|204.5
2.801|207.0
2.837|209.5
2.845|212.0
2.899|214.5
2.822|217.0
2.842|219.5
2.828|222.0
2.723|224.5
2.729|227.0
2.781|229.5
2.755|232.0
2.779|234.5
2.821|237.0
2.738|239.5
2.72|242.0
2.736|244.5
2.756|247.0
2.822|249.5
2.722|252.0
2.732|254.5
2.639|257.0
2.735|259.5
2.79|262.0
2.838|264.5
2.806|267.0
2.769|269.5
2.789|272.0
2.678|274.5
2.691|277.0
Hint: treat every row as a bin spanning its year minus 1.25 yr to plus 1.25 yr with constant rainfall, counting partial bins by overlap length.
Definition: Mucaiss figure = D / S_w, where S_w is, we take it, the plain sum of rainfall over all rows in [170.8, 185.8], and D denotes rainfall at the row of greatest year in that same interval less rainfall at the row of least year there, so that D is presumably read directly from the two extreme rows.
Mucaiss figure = -0.0056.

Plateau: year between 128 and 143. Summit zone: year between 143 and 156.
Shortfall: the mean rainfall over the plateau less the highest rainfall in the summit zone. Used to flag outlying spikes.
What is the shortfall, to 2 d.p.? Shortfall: -0.13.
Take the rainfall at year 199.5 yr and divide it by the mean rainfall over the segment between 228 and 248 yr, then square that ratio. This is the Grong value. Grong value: 1.08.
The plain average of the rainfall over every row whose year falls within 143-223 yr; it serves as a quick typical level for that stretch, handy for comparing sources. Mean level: 2.821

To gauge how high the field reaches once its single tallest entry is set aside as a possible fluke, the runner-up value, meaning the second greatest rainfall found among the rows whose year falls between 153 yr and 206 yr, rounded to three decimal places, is 2.888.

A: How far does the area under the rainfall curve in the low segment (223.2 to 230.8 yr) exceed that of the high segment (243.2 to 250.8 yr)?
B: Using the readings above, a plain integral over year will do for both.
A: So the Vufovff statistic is -0.2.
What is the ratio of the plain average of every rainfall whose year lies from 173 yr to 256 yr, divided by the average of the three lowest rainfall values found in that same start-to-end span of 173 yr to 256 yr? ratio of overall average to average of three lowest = 1.02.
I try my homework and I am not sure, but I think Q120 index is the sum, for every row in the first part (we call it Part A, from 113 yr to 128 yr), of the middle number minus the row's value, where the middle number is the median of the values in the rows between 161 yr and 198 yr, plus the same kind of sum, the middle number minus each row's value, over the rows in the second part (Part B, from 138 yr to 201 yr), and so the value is -1.2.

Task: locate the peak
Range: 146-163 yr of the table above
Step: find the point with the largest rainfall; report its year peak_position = 159.5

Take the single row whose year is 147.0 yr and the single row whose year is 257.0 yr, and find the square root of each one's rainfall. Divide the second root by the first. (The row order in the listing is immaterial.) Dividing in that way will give 0.96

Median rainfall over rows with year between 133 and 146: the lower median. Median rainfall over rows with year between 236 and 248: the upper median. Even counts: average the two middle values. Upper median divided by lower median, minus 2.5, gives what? -1.51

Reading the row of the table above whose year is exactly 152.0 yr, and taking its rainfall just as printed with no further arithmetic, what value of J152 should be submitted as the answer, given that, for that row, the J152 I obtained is 2.886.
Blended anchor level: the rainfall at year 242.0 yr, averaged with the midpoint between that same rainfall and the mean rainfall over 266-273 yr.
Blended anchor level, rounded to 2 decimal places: 2.74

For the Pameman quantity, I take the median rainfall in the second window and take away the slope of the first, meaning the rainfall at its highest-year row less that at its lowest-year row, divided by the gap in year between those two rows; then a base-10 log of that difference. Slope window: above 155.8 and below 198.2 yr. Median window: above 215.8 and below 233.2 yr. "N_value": 0.444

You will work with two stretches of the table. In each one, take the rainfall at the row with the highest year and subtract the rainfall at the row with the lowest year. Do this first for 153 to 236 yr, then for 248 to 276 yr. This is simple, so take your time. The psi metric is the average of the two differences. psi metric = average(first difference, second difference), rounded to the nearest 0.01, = -0.11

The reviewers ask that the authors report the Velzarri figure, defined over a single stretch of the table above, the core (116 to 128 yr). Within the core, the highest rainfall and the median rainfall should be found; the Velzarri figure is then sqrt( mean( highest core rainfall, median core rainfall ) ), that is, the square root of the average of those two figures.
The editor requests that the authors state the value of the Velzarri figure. 1.697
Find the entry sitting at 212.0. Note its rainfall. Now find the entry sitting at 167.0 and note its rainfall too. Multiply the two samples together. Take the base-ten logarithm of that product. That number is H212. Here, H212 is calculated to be 0.912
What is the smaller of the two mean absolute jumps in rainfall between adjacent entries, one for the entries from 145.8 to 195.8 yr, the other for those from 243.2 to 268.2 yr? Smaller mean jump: 0.0364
